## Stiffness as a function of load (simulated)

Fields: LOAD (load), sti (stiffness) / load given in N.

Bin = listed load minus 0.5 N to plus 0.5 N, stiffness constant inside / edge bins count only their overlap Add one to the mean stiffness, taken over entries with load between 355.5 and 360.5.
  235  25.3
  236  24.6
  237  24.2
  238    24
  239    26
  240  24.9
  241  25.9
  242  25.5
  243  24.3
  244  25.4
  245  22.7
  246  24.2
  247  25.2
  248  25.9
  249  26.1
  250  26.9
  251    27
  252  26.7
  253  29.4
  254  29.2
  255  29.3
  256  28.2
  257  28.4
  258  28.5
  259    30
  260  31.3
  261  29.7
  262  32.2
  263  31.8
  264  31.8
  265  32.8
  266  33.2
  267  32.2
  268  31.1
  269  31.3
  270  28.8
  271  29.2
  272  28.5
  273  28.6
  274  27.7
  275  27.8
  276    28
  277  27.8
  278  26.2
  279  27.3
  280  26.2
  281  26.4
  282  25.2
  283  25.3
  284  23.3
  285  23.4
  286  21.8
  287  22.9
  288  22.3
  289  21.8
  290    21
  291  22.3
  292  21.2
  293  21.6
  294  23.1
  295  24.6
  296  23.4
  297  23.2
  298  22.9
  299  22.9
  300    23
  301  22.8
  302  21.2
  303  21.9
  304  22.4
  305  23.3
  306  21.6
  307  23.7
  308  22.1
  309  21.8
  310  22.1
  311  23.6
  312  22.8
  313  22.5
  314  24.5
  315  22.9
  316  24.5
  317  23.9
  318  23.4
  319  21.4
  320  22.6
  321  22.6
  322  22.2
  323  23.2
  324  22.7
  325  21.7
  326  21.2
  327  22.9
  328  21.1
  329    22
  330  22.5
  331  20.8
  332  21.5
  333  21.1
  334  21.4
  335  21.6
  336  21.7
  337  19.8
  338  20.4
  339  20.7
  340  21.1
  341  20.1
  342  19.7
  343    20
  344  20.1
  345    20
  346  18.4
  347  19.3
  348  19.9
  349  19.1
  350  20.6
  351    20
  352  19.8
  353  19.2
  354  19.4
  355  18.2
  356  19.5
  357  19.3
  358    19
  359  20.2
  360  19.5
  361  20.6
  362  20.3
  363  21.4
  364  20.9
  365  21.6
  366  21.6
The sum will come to 20.5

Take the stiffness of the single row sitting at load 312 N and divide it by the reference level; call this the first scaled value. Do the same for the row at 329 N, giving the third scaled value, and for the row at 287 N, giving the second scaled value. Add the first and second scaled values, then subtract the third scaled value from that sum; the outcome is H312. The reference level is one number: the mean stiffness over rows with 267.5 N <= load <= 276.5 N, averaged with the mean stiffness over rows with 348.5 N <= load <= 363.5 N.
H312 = 0.97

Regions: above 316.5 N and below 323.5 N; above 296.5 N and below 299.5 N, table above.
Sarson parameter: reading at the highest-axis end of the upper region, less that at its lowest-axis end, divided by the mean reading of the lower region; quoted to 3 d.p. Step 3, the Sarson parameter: -0.030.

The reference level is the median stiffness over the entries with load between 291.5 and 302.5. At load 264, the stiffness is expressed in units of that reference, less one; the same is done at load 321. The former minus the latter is 0.40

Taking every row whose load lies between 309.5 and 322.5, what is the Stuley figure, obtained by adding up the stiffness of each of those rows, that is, 299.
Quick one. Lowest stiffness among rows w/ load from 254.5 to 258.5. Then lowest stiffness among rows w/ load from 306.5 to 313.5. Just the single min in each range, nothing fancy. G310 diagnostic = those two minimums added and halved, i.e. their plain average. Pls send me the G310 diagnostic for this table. 25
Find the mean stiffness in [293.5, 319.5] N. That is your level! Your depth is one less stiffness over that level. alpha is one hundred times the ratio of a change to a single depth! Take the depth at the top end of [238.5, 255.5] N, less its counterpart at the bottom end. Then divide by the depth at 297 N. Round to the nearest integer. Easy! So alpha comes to 1114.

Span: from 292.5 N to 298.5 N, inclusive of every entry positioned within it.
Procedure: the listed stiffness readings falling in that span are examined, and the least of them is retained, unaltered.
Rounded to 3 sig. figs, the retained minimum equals 21.6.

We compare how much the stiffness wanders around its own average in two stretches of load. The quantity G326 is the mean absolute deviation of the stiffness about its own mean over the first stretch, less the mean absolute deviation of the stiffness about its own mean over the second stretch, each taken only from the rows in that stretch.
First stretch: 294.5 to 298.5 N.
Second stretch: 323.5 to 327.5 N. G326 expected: -0.14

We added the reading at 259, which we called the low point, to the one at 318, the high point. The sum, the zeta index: 53.4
